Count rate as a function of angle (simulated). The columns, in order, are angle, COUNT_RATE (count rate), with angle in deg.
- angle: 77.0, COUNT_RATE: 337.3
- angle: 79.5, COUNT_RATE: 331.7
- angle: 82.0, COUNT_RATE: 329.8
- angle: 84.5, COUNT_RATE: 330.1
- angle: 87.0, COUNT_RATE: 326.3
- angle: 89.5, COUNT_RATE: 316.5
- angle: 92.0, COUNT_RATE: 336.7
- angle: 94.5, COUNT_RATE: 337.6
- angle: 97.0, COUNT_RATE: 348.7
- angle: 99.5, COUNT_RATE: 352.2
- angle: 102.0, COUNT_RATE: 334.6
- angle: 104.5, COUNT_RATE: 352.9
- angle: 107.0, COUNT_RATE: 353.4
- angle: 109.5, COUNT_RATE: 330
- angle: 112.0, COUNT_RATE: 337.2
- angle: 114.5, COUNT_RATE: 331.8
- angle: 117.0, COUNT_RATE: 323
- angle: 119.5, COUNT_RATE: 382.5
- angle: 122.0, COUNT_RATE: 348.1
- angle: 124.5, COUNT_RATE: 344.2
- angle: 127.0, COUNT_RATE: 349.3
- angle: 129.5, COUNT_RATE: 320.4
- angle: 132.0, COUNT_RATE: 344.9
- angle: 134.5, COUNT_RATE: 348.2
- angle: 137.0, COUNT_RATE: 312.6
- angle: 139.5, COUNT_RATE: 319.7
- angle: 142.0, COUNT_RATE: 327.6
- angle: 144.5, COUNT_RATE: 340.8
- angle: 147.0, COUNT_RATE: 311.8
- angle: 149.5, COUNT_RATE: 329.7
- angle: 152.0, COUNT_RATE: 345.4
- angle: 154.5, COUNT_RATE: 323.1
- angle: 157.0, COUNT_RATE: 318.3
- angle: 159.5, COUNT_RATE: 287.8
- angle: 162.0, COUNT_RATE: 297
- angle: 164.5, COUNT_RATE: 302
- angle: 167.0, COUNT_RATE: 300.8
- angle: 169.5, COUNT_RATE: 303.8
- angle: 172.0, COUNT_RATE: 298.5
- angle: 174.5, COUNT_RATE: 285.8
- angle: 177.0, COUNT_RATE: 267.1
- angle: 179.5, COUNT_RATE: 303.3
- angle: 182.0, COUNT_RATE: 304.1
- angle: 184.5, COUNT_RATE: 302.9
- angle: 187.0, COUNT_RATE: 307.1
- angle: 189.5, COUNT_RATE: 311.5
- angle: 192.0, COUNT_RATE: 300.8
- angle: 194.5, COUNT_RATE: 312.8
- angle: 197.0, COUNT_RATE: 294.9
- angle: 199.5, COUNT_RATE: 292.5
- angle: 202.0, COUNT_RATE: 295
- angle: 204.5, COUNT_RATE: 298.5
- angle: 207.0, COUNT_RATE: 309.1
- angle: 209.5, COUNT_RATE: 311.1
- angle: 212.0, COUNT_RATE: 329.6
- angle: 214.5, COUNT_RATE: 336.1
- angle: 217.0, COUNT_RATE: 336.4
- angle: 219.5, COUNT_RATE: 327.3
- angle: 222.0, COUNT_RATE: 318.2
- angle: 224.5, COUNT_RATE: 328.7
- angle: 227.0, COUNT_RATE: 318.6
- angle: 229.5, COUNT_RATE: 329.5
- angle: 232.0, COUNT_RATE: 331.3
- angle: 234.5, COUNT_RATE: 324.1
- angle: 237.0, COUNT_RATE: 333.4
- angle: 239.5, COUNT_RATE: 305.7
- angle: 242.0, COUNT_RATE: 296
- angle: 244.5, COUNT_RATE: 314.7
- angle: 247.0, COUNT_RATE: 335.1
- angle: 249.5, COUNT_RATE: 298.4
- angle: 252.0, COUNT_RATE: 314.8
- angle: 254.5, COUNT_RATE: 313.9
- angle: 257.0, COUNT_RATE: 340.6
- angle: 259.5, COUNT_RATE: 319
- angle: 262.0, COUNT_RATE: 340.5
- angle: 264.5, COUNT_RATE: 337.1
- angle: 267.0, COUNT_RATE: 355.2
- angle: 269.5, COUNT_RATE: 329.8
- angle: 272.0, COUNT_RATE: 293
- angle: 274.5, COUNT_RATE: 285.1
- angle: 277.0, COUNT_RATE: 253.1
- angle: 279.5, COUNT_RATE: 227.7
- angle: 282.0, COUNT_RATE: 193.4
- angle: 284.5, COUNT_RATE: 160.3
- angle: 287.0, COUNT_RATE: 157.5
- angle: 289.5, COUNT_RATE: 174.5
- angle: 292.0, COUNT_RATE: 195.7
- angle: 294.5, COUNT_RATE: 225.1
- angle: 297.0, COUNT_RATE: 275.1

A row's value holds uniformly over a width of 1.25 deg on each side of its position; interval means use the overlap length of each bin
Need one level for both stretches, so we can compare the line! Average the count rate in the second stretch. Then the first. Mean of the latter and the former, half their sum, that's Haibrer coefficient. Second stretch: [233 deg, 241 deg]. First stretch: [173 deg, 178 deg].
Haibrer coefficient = 299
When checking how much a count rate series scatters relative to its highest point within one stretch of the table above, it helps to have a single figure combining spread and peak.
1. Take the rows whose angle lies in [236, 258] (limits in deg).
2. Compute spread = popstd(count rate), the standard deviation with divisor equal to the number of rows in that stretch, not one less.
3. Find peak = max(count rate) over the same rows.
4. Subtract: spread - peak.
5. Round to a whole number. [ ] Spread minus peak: -325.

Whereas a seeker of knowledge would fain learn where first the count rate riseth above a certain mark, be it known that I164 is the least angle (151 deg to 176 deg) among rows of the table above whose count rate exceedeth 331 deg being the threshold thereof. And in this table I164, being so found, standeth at 152.0 deg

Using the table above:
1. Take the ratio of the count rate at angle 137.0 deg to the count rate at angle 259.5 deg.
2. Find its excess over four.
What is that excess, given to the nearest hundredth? -3.02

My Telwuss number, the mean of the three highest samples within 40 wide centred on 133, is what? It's 360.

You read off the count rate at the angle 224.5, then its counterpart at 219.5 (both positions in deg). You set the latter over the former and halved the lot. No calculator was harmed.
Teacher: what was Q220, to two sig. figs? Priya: 0.50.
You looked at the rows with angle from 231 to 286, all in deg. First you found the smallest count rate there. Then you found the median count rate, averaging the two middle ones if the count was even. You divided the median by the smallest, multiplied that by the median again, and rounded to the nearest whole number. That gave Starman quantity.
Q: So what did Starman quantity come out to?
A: 618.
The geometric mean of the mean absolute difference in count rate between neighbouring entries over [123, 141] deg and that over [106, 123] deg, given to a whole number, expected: 20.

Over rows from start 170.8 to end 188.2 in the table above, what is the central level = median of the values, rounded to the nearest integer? 303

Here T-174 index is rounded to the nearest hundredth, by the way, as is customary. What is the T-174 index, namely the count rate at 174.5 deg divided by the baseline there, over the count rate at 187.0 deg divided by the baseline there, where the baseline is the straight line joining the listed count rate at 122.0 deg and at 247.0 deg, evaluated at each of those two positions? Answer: 0.93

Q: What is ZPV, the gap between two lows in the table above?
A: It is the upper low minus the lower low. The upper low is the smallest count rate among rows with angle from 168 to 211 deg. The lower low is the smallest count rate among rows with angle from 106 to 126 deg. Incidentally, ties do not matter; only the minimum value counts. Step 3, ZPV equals -56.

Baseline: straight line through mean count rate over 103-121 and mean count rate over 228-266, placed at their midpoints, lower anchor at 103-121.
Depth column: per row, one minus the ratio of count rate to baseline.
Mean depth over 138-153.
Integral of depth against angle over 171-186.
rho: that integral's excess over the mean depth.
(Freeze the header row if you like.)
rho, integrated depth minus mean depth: 1.8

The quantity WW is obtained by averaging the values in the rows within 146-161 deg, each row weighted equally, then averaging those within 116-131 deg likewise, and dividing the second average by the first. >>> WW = 1.08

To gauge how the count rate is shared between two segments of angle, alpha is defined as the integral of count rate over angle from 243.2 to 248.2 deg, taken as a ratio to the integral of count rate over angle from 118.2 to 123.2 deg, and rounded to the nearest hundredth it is 0.89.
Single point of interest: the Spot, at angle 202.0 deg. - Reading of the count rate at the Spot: 295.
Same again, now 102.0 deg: 334.6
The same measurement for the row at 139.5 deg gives 319.7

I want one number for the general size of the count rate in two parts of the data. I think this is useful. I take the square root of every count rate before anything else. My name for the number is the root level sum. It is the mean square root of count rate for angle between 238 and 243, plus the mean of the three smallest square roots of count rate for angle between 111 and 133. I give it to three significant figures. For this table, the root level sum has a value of 35.4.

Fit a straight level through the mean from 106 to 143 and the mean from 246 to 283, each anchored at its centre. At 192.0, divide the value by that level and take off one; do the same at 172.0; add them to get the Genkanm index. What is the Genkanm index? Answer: -0.15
